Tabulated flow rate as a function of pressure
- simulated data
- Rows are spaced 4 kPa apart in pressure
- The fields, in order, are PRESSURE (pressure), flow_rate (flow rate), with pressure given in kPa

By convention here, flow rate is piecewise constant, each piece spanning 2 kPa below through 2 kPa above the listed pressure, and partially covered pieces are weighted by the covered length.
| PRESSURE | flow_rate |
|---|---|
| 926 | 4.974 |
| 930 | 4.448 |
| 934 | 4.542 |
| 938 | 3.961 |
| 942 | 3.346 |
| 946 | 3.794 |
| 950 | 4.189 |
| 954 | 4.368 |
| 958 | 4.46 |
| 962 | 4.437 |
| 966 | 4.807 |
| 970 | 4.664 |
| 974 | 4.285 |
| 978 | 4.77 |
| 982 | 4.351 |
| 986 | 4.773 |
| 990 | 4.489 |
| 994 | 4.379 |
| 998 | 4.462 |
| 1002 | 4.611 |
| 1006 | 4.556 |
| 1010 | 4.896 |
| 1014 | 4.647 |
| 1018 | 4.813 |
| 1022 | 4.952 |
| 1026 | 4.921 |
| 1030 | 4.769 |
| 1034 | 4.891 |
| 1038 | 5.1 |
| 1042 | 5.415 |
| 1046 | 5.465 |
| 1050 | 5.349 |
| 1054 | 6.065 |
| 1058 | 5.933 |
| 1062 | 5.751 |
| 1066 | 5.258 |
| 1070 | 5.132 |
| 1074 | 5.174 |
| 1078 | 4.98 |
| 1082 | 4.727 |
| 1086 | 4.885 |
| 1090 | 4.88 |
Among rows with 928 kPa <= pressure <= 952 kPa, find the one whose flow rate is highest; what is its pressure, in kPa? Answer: 934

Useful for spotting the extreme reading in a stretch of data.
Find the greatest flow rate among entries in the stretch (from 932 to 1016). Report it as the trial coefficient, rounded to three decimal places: 4.896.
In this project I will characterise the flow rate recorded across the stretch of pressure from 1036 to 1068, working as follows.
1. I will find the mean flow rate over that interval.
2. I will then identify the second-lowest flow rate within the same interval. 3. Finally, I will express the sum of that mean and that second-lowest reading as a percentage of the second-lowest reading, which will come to 205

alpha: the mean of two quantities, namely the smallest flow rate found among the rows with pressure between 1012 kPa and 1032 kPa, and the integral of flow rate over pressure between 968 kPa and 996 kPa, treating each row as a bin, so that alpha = 66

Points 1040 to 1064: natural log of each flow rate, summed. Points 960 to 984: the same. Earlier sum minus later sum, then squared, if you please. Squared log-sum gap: 1.7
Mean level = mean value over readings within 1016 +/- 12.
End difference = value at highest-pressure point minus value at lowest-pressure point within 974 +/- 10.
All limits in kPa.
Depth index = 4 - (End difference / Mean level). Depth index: 4.10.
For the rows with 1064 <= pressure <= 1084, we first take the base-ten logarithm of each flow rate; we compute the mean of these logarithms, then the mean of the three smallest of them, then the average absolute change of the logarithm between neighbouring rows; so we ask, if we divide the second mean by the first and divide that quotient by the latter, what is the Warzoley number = 74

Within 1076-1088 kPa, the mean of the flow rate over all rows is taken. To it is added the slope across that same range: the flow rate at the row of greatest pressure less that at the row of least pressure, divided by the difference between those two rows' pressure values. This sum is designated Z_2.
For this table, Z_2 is 4.85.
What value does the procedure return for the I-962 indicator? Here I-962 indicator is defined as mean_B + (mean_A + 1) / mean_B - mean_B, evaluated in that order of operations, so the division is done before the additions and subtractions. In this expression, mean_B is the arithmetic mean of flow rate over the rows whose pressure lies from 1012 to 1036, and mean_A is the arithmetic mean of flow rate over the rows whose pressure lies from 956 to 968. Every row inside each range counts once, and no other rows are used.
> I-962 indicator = 1.15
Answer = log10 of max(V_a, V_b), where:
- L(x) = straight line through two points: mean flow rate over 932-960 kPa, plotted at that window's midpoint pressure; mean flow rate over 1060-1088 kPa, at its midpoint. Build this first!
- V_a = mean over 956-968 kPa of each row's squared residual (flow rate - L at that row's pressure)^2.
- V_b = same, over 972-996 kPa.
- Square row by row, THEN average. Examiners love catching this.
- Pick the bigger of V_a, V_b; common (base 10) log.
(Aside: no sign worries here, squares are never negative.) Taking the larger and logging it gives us -0.85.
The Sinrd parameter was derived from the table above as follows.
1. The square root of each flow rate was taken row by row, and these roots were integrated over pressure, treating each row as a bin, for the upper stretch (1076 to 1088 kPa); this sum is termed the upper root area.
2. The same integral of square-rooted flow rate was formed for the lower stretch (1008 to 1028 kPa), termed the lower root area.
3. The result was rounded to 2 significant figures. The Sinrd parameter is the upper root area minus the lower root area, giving -18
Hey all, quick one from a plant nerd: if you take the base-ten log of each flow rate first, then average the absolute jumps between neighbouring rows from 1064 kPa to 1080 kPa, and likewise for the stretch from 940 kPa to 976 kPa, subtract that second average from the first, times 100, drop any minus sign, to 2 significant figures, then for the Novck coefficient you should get 1.6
